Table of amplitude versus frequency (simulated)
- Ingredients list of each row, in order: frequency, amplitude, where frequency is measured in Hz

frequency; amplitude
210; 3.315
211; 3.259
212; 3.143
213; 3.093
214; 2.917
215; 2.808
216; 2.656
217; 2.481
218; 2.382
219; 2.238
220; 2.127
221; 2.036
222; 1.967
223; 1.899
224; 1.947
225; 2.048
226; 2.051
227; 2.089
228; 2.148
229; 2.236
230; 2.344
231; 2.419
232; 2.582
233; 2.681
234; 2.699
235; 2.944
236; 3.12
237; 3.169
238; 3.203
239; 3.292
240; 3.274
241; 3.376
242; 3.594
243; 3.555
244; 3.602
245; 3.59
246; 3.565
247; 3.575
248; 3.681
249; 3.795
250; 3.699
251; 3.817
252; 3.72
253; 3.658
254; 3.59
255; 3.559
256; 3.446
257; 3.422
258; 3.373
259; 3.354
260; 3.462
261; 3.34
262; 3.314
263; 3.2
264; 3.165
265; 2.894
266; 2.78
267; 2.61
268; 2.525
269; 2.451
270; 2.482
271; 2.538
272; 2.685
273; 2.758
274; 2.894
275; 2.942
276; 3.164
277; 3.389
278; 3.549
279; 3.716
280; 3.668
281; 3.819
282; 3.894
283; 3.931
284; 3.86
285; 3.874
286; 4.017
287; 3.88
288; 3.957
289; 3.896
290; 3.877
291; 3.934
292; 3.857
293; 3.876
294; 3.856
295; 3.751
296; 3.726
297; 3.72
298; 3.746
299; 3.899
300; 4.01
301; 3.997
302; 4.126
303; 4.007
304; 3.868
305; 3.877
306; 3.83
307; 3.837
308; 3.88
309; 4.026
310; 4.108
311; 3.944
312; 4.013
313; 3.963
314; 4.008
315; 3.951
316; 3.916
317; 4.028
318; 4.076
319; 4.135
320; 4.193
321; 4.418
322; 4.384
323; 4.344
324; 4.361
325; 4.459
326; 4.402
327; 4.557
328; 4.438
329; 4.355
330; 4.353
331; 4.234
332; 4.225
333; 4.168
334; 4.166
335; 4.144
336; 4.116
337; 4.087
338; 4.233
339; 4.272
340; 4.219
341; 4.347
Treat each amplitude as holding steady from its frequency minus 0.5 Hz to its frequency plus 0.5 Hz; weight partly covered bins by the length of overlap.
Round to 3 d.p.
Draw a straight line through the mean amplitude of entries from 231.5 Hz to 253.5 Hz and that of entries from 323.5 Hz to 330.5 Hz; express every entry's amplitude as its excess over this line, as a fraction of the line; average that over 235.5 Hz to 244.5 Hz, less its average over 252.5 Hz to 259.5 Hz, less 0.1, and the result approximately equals -0.082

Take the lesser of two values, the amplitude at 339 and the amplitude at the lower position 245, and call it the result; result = 3.6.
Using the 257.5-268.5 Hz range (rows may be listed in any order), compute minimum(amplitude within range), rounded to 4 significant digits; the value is 2.525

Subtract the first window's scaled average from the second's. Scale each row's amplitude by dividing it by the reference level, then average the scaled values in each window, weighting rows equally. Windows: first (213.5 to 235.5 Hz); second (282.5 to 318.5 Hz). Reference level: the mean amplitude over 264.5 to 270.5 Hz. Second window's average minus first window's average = 0.60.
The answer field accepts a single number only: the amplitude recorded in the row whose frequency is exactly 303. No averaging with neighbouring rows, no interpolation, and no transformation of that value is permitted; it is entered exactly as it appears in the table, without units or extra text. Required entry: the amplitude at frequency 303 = 4.007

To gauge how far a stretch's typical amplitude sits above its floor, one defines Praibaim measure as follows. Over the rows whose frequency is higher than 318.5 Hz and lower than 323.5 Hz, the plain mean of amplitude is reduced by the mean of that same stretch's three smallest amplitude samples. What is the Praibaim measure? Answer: 0.071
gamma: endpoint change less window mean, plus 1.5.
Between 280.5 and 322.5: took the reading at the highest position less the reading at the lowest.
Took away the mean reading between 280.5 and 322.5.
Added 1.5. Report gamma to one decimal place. -1.9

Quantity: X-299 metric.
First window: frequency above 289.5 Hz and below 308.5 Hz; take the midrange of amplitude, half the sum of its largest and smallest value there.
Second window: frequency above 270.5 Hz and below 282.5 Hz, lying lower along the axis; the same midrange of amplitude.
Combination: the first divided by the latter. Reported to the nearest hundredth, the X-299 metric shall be 1.22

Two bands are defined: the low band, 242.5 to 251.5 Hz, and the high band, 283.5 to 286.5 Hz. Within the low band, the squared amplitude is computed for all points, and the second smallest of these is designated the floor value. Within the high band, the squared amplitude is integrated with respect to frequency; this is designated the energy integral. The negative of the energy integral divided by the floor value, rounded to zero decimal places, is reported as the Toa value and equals -4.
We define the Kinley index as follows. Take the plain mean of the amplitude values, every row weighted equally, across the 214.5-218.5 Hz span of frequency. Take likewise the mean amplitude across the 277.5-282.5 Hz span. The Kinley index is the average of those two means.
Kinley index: 3.16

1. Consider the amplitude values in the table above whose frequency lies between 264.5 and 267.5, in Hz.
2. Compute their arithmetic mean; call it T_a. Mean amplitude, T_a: 2.8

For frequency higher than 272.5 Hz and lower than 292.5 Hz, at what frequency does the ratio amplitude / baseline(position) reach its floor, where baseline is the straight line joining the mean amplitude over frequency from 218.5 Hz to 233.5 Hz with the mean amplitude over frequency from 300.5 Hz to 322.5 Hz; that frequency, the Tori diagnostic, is 273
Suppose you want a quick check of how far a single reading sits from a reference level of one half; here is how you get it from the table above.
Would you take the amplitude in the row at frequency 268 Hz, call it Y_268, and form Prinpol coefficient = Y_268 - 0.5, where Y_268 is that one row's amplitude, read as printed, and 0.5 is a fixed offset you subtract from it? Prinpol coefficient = 2.0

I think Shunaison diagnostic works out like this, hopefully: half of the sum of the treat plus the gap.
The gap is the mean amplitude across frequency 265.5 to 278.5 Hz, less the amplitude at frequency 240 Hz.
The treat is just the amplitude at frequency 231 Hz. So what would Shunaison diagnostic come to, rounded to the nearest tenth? 1.0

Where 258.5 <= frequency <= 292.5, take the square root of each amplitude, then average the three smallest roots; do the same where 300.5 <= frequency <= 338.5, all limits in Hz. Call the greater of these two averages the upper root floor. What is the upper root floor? 1.96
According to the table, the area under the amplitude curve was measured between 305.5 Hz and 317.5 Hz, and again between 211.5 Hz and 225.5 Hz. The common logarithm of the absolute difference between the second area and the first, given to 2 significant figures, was 1.1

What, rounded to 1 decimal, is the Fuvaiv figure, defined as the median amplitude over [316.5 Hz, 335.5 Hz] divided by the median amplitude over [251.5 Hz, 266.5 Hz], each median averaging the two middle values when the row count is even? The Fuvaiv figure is 1.3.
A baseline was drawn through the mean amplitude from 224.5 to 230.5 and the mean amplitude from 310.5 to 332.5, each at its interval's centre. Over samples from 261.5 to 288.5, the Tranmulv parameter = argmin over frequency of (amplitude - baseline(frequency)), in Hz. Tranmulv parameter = 269 Hz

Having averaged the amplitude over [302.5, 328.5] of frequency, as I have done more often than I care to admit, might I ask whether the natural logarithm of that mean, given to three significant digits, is 1.41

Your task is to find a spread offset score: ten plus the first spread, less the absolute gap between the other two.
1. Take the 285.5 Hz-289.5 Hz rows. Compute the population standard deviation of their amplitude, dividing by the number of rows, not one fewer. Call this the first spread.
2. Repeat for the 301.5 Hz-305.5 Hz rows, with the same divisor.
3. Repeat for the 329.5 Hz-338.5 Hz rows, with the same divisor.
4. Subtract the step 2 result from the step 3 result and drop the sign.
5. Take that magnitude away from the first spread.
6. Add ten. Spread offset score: 10.0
